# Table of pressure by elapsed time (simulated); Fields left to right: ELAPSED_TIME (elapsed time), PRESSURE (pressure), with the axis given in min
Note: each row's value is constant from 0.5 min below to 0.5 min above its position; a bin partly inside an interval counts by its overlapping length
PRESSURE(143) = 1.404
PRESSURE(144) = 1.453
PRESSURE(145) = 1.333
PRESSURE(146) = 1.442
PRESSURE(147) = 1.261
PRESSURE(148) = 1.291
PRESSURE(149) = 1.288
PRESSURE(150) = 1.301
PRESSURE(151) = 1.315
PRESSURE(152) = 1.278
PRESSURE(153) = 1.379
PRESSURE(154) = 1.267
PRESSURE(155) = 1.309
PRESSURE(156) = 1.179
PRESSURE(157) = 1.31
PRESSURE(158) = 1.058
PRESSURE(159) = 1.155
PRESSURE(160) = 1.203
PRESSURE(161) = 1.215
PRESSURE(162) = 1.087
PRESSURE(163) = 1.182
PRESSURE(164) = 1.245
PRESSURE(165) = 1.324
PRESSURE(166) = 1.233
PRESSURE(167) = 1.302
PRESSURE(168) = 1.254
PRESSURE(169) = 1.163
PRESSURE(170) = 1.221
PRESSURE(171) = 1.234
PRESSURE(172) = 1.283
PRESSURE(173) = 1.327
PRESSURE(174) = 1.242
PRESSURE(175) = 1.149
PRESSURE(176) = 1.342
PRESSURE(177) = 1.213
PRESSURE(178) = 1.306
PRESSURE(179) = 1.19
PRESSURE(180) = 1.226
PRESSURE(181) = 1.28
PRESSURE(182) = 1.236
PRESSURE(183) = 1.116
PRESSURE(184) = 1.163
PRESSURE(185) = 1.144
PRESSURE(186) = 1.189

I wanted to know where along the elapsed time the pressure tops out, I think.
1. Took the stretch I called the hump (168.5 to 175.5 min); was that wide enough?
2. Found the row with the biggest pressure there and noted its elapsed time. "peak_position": 173 min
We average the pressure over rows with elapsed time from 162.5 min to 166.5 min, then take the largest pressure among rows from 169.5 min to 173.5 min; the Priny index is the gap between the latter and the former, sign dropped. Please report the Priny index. 0.081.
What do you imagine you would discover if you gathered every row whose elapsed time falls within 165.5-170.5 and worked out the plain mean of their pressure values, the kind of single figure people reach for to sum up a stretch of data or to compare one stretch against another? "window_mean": 1.235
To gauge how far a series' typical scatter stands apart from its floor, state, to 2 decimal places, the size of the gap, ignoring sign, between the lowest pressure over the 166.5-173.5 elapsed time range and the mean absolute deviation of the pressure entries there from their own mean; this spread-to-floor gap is 1.12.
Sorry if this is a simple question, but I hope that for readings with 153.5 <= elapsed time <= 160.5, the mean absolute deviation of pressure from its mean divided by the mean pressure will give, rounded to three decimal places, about 0.059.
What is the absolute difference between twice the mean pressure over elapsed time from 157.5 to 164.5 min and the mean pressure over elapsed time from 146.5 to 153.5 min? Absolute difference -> 1.03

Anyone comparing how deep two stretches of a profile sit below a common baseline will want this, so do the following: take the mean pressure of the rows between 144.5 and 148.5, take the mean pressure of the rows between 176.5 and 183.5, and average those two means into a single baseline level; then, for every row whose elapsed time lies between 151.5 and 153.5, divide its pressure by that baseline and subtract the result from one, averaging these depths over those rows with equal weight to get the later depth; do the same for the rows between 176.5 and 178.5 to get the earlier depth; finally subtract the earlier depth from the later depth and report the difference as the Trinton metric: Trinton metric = -0.05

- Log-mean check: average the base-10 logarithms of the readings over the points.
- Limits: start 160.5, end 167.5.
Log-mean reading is 0.0880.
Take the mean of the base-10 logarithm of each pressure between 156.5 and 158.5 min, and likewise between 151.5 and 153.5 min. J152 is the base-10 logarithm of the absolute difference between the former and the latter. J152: -1.28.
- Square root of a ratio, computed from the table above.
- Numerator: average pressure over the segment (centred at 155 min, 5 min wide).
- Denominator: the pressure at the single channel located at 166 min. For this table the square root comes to 1.02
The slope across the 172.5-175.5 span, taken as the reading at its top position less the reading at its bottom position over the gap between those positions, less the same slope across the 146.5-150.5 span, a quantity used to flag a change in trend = -0.10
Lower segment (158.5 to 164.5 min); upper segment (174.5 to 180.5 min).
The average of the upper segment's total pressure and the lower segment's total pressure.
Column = 7.3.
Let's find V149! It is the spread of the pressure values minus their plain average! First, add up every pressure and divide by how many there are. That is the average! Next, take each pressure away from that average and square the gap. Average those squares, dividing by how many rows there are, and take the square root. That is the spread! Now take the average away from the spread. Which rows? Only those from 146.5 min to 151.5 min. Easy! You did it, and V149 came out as -1.27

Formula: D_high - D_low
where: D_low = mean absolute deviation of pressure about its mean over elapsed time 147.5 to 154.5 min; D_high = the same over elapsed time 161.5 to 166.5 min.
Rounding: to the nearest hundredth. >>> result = 0.04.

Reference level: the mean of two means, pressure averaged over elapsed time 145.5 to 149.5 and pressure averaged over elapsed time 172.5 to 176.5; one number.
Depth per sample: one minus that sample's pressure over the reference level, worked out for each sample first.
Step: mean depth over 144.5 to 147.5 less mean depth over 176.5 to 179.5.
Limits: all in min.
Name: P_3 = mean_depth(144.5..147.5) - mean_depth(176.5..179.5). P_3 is -0.084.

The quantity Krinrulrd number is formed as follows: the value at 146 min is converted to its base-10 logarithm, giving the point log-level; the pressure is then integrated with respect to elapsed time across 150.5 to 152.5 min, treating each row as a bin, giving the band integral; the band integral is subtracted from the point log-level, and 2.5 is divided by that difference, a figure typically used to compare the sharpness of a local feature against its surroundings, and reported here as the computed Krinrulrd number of -1.03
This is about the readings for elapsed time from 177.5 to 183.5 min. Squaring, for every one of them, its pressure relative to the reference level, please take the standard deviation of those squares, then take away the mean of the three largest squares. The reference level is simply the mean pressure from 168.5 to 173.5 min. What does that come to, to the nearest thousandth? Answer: -0.002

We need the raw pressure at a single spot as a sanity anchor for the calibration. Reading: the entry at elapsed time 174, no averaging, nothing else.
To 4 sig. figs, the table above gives 1.242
